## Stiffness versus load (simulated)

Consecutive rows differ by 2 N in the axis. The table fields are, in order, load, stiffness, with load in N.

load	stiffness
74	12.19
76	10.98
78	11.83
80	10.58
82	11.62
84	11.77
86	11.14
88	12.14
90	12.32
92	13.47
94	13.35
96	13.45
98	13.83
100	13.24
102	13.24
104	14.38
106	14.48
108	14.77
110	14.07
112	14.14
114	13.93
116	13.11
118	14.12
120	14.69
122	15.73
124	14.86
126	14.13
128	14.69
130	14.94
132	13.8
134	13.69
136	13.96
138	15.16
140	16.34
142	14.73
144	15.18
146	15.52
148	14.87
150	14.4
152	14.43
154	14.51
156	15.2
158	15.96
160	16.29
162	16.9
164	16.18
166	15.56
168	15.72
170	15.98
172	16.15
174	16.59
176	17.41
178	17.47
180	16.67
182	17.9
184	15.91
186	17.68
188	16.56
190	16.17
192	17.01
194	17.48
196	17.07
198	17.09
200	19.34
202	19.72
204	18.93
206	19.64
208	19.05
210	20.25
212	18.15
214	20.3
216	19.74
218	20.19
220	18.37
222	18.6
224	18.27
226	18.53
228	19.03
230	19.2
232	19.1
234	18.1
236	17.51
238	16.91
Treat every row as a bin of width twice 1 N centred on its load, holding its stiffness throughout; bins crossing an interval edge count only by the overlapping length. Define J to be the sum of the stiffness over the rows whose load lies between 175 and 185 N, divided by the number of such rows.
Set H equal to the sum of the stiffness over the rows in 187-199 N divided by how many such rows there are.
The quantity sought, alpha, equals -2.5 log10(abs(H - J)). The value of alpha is 1.9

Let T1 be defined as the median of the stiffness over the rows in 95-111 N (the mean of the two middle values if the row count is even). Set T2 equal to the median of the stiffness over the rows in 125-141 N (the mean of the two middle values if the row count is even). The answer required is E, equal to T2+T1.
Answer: 28.4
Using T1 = 14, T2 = 14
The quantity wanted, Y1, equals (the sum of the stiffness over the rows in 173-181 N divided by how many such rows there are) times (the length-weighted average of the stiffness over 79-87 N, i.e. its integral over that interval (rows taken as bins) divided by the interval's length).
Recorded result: 192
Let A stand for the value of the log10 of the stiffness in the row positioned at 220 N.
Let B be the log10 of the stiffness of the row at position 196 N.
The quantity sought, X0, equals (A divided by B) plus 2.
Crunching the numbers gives 3.03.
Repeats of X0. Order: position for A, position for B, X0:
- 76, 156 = 2.88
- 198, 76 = 3.18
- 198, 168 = 3.03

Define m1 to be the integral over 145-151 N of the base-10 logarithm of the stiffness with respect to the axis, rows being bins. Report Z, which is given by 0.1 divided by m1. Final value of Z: 0.0142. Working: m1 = 7.0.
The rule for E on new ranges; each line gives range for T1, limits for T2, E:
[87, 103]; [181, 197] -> 30.3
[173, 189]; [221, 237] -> 35.6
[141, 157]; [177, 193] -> 31.6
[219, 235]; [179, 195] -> 35.4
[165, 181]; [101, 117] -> 30.5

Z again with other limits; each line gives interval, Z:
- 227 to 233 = 0.0130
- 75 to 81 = 0.0159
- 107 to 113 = 0.0144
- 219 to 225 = 0.0132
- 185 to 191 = 0.0136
